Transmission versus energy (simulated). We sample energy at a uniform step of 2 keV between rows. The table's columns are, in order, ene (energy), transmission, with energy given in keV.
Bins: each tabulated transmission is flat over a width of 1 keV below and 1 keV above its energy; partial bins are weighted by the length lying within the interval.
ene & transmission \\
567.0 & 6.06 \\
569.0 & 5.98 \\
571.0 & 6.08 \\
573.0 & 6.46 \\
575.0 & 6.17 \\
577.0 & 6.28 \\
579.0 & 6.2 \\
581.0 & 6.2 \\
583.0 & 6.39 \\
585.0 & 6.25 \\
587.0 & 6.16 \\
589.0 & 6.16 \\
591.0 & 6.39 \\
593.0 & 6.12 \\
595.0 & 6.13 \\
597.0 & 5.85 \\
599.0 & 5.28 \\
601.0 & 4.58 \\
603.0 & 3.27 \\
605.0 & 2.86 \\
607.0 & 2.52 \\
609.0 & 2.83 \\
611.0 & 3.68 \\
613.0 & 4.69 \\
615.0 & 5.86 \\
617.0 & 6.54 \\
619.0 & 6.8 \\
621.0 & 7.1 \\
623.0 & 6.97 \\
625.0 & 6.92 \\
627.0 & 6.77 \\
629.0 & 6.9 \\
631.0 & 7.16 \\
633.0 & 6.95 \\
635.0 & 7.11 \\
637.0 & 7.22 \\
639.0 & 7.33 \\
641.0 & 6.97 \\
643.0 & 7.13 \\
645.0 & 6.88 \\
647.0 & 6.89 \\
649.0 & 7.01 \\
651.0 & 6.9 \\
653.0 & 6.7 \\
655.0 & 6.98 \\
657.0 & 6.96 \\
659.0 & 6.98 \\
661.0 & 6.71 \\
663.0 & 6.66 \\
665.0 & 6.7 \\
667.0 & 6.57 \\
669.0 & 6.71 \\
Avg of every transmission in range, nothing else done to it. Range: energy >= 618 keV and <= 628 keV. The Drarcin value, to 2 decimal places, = 6.91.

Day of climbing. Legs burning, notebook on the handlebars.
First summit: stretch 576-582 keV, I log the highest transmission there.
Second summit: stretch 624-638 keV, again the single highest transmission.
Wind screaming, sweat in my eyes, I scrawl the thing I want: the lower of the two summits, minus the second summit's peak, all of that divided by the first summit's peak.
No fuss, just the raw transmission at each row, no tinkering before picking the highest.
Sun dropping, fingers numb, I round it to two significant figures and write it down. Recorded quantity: -0.15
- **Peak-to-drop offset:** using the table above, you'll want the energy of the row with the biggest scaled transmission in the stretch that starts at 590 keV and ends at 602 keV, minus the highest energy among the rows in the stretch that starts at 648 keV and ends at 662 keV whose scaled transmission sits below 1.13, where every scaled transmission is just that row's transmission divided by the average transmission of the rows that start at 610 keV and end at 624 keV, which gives -70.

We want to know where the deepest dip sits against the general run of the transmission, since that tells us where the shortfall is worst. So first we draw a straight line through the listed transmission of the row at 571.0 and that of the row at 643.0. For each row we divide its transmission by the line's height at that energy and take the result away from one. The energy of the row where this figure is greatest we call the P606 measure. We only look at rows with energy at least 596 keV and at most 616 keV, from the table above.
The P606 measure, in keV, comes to 607.0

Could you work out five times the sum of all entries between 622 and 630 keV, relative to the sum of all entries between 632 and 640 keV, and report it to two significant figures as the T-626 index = 4.8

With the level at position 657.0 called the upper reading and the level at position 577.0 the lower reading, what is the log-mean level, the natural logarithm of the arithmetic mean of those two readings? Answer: 1.89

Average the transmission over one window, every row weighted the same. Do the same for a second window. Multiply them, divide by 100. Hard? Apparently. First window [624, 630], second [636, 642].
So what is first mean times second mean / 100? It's 0.49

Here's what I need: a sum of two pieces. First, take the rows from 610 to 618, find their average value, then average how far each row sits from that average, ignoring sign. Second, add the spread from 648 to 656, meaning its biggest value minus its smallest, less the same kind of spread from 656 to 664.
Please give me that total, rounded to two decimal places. 1.00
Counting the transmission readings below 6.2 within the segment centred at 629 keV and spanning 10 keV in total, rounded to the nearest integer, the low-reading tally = 0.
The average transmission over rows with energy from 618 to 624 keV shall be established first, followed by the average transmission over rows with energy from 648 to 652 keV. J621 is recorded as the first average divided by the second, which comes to 1.00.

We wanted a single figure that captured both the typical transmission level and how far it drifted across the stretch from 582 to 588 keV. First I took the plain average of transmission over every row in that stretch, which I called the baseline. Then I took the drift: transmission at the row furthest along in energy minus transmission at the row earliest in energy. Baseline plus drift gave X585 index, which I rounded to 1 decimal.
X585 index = 6.0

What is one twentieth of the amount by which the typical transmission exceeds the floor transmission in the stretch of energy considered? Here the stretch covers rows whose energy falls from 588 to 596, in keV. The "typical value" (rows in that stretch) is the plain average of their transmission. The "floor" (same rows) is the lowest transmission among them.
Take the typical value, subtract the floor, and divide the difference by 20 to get 0.004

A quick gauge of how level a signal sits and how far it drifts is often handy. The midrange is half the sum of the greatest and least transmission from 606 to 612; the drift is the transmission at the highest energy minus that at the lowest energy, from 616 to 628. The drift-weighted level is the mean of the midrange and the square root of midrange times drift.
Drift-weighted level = 2.0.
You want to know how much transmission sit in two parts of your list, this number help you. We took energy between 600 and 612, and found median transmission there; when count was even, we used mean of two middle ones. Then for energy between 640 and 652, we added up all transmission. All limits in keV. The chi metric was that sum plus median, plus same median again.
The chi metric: 48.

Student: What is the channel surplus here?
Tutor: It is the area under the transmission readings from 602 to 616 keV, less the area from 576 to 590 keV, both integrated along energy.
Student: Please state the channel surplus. -36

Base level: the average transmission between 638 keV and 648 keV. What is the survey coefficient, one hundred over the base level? 14.2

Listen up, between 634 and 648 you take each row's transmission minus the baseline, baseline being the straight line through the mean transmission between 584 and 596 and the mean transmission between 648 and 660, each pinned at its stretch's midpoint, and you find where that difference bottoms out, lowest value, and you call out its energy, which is 647.0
